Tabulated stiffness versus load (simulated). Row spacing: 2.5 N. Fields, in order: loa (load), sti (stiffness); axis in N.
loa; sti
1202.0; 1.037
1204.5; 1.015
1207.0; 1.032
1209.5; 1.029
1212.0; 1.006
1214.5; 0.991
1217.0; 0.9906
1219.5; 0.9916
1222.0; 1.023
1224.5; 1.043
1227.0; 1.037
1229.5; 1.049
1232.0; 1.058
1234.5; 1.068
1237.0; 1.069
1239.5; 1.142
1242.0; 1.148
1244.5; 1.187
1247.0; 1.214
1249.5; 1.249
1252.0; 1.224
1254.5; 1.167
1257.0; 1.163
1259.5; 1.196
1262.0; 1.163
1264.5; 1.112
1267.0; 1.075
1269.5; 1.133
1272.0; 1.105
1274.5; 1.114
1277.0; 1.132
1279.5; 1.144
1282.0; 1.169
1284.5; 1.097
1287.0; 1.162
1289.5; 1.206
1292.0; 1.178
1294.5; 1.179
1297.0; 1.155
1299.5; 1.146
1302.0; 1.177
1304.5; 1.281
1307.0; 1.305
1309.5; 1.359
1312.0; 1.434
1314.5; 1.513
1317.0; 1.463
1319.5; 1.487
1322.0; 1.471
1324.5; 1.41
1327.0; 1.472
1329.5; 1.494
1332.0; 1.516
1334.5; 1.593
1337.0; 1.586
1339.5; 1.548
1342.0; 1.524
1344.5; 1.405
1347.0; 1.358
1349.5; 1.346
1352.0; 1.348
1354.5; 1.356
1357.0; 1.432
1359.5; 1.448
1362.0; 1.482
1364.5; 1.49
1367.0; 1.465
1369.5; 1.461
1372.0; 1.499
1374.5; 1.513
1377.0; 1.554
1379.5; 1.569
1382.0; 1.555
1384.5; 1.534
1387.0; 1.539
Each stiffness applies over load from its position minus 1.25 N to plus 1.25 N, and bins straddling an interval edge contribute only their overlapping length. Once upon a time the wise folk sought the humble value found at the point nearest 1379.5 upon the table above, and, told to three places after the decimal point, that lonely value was 1.569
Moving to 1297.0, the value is 1.155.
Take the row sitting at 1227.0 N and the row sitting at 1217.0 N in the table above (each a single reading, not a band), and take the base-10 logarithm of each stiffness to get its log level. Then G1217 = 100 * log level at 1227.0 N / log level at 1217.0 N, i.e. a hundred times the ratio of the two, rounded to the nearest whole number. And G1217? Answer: -385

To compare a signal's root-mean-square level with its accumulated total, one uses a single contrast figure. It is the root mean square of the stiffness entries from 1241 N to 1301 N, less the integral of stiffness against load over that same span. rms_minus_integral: -68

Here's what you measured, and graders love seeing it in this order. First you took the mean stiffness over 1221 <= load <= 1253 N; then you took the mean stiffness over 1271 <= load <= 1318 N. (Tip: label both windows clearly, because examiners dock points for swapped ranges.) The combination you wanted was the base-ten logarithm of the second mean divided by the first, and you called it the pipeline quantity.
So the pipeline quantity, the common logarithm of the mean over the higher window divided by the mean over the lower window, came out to 0.041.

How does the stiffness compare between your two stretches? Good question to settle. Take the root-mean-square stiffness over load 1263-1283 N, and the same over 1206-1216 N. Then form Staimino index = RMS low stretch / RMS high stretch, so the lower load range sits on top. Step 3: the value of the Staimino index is 0.90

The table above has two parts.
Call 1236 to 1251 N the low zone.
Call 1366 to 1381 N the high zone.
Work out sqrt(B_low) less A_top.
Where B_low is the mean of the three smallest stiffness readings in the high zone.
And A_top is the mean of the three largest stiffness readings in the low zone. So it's 0.00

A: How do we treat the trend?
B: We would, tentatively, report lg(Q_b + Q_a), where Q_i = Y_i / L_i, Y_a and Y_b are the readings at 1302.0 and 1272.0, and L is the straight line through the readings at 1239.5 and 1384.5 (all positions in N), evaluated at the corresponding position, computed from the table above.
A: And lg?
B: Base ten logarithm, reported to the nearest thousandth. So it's 0.254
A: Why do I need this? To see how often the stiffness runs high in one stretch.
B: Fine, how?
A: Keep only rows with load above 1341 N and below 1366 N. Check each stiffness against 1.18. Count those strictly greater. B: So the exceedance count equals 10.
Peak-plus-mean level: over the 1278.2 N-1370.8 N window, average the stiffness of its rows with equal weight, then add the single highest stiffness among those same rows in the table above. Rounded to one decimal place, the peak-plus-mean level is 3.0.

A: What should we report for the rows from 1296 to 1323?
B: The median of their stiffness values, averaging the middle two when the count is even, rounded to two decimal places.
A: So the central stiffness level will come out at 1.36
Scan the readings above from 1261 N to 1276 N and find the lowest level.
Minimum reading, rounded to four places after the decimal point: 1.0750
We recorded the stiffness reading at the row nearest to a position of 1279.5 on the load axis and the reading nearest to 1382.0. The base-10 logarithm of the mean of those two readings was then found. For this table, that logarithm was 0.130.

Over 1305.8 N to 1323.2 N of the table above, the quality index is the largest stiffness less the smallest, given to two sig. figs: 0.21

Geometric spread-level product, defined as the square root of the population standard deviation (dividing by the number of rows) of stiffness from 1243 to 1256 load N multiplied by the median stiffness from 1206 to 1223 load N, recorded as 0.17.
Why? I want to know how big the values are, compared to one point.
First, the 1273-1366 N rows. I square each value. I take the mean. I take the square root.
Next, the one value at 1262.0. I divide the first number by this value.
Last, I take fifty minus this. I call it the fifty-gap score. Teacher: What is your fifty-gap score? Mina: 48.83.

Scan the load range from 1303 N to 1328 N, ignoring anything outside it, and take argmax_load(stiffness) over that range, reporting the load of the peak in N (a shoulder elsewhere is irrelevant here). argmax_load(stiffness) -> 1314.5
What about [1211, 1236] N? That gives 1234.5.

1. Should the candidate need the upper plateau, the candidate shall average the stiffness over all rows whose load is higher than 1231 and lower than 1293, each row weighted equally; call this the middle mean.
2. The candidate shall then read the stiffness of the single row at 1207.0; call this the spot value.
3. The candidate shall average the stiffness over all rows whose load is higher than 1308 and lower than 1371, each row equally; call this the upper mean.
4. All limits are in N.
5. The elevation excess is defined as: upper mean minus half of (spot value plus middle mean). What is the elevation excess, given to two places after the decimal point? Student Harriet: 0.37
